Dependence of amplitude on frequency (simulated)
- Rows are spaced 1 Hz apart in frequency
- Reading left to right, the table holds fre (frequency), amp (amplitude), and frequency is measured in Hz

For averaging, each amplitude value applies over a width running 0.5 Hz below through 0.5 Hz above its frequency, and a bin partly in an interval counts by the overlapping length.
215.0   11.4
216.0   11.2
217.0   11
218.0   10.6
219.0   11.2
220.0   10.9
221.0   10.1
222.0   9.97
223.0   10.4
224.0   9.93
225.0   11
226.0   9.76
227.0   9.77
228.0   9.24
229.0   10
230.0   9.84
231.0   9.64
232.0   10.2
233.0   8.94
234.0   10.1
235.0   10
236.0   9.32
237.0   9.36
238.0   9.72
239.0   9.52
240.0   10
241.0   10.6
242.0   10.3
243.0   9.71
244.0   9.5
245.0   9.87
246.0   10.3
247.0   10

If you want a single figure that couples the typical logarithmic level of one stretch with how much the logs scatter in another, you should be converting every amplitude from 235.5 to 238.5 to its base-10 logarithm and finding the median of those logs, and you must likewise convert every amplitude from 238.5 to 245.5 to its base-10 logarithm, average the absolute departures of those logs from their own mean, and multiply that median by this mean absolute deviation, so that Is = 0.0134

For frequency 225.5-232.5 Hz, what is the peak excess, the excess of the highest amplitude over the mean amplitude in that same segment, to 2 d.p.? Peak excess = 0.42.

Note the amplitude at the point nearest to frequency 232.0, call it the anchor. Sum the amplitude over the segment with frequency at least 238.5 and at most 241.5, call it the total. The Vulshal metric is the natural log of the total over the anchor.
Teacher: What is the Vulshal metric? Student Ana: 1.08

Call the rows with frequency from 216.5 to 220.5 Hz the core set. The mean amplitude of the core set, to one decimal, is 10.9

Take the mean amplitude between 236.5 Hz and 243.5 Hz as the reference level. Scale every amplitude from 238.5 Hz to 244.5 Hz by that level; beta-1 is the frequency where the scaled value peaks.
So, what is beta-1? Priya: 241.0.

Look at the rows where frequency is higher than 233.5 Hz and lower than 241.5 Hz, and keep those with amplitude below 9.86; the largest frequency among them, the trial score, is 239.0 Hz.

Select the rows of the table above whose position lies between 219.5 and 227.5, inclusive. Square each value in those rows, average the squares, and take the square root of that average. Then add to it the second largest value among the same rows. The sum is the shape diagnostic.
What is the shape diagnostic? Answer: 21.1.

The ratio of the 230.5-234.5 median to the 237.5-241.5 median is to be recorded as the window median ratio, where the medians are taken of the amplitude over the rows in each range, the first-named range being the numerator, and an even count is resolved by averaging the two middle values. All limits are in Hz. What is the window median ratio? 1.00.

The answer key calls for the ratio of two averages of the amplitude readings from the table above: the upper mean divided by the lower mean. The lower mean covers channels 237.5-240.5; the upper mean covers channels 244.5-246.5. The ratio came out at 1.03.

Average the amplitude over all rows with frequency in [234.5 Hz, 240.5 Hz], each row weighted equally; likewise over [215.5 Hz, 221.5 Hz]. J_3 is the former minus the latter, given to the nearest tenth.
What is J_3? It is -1.2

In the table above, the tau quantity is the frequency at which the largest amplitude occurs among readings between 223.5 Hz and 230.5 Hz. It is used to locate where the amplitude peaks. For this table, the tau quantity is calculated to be 225.0 Hz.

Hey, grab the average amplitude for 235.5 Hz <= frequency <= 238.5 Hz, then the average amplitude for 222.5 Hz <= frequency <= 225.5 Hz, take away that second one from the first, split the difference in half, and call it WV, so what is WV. -0.49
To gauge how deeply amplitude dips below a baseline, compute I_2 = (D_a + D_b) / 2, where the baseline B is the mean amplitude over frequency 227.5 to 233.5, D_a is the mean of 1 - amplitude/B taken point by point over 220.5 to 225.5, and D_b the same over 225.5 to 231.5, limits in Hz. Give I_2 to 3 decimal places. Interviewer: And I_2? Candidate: -0.036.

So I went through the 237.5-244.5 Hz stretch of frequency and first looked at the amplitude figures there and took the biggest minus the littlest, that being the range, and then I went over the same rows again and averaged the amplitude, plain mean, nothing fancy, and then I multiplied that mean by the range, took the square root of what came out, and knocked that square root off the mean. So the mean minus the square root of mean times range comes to 6.6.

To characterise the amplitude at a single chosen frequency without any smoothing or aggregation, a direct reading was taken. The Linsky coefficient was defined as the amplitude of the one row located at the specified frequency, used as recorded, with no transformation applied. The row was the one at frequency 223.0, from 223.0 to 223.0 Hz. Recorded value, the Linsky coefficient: 10.4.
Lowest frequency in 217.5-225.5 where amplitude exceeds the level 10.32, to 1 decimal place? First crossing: 218.0 Hz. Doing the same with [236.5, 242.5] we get 241.0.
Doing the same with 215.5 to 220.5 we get 216.0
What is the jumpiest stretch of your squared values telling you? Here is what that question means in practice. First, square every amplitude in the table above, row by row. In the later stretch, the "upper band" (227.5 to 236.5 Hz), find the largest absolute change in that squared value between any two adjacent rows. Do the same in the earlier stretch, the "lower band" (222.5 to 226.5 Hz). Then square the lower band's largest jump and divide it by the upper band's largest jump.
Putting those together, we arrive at 27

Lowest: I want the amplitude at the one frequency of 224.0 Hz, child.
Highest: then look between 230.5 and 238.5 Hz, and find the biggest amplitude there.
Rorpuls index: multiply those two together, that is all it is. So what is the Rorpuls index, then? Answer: 101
